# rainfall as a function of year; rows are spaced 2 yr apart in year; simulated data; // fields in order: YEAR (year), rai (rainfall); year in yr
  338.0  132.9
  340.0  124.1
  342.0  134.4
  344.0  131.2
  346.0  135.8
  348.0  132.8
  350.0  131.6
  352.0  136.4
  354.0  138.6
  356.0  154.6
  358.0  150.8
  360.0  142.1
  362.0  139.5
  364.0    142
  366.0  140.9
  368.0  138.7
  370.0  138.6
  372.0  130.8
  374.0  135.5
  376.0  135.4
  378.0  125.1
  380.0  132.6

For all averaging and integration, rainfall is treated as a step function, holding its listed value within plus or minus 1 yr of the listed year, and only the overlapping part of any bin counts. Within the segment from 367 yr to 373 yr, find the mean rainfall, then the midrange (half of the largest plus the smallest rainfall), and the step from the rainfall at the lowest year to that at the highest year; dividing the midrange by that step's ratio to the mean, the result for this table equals -2320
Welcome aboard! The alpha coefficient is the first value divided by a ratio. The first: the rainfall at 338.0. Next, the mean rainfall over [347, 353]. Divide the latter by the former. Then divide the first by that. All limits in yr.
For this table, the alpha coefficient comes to 132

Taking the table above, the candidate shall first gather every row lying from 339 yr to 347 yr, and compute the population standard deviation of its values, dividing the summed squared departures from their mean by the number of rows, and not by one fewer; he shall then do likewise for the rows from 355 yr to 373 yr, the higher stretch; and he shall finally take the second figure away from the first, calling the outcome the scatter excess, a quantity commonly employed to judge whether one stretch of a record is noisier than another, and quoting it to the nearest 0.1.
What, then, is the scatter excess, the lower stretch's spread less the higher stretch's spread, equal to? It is -2.1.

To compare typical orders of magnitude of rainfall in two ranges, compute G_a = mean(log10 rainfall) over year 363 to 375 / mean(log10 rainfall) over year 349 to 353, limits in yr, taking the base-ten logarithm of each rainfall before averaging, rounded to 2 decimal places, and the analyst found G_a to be 1.01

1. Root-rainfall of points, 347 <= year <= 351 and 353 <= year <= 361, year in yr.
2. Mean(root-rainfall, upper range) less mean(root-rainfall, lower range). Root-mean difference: 0.6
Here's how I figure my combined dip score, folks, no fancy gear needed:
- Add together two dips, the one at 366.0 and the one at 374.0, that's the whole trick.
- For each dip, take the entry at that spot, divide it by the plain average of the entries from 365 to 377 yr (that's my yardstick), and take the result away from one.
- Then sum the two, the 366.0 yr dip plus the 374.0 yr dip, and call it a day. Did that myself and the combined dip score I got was -0.023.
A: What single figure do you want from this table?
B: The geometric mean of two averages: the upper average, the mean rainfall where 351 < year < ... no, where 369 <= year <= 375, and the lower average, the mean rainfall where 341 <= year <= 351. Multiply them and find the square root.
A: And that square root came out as 134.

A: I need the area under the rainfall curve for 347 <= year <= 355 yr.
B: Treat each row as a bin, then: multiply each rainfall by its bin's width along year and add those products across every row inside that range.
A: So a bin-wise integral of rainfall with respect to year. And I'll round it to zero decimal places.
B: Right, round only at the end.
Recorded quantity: 1079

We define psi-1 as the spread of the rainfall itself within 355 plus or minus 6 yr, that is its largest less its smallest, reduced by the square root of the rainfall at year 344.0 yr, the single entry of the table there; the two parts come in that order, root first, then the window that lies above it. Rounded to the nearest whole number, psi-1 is 12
